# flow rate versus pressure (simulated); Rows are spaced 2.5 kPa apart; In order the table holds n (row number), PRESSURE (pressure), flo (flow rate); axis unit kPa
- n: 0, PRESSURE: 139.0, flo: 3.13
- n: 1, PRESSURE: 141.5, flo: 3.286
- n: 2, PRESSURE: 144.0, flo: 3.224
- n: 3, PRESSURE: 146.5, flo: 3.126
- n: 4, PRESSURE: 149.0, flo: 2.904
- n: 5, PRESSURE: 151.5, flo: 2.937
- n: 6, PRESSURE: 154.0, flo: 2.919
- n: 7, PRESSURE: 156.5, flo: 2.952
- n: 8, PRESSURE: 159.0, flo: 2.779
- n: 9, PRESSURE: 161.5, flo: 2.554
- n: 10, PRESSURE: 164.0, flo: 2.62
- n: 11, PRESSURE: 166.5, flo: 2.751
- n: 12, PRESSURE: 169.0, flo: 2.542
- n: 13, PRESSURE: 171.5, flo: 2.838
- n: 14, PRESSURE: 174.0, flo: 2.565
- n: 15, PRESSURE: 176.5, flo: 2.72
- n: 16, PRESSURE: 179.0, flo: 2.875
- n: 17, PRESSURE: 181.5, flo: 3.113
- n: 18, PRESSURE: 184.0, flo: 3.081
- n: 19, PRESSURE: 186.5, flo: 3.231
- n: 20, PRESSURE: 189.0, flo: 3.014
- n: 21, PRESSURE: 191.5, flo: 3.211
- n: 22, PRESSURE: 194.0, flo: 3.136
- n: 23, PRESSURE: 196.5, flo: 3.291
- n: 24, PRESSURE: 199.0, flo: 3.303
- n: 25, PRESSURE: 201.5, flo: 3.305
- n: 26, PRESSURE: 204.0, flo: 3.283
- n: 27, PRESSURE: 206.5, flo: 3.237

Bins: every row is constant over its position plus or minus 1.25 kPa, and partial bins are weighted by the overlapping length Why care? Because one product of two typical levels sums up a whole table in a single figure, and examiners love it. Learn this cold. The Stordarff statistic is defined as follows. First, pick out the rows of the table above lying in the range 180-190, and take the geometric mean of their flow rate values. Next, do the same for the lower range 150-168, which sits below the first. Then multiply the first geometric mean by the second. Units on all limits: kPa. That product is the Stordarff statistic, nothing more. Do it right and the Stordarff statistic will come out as 8.7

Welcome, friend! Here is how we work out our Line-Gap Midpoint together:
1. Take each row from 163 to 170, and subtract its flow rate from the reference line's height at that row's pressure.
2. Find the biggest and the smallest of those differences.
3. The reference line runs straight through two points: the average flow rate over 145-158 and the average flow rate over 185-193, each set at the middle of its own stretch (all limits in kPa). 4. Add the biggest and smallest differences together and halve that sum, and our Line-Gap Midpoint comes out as 0.40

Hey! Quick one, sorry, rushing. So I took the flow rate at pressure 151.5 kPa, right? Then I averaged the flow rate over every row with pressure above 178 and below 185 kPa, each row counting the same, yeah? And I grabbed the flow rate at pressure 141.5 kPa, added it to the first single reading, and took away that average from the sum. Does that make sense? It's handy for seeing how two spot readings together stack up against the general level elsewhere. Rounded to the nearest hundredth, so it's 3.20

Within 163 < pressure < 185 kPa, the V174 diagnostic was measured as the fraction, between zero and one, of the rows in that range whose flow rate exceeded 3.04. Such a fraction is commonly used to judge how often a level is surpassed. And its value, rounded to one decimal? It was 0.2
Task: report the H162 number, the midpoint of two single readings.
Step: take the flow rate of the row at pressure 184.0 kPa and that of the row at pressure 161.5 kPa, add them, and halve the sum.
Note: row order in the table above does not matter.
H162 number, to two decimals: 2.82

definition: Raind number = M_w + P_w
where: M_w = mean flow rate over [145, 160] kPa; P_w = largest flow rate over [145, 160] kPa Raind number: 6.1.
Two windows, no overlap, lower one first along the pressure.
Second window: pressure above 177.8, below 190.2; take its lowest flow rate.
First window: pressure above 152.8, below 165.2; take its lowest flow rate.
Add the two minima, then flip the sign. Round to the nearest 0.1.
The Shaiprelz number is -5.4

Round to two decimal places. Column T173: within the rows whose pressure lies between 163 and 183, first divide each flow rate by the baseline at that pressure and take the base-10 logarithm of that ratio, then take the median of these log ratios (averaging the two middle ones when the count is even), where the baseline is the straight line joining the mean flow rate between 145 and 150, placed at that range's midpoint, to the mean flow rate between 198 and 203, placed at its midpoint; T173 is -0.06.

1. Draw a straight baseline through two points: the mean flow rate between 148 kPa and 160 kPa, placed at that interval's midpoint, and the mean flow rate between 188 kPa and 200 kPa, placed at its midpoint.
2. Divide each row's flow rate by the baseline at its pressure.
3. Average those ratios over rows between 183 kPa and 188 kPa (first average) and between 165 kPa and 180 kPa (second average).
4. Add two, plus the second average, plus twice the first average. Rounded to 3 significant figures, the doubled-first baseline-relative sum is 4.91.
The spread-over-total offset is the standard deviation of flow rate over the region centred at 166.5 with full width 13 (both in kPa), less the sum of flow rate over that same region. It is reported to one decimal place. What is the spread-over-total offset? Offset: -13.2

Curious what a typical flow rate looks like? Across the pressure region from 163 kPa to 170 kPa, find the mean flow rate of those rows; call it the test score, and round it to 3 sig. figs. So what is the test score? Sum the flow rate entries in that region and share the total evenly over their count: 2.64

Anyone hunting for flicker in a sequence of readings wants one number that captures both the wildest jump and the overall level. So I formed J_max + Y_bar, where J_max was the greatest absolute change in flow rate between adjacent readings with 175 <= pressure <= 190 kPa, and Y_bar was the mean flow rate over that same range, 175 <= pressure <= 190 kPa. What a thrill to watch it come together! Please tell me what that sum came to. 3.24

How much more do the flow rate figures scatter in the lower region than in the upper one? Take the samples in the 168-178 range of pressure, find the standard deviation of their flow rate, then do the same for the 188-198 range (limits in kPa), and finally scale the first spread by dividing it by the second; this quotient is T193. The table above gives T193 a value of 1.2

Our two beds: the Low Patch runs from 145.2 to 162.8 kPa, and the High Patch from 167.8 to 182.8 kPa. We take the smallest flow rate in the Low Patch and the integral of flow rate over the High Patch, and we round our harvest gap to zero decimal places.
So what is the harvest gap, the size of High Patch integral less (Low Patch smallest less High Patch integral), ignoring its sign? 81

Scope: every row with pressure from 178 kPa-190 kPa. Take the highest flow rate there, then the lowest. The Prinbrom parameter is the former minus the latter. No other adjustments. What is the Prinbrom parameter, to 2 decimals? 0.36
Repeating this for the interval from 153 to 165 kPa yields 0.40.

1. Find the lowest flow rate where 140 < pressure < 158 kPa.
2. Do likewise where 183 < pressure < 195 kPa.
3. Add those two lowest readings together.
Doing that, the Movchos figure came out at 5.92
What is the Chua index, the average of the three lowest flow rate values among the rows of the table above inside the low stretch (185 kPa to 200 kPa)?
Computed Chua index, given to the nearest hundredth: 3.12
